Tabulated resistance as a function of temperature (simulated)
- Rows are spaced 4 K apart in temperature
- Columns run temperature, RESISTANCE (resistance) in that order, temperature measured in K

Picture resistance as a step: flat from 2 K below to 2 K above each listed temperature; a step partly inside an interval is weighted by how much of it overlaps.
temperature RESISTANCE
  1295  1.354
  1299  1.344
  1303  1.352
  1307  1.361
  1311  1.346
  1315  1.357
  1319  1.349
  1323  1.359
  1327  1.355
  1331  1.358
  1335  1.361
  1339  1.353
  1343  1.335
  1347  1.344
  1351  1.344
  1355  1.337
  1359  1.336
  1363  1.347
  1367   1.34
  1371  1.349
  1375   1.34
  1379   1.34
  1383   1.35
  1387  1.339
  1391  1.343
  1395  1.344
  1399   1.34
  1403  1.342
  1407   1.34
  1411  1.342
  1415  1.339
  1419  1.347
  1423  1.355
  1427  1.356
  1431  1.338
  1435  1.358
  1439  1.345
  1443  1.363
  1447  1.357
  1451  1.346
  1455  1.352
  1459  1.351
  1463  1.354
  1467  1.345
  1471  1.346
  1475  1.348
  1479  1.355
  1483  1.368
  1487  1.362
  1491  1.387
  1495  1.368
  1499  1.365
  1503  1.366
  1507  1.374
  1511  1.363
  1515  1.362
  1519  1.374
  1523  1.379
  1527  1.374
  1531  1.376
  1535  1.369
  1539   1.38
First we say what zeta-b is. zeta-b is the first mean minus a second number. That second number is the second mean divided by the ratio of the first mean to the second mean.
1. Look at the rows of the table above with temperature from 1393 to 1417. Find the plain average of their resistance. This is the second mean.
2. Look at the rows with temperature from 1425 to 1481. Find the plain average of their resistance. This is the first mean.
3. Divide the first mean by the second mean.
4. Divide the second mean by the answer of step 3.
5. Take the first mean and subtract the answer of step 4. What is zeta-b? 0.020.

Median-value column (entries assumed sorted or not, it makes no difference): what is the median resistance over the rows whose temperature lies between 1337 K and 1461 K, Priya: 1.34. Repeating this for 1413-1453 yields 1.35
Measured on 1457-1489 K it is 1.35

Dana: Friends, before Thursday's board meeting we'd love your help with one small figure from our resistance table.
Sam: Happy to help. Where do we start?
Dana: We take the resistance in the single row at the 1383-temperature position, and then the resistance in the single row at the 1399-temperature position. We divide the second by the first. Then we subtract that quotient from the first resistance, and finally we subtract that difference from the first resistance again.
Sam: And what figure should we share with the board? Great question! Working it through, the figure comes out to 0.99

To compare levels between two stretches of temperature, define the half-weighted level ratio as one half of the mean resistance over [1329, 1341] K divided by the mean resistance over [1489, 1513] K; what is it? 0.495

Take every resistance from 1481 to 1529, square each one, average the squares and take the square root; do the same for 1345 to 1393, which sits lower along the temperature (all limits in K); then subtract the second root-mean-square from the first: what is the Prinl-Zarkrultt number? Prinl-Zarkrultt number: 0.028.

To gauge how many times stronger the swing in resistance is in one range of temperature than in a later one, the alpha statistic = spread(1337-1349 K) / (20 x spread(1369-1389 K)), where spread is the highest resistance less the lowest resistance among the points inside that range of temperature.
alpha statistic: 0.082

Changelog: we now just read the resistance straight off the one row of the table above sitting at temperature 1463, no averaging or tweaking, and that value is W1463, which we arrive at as 1.354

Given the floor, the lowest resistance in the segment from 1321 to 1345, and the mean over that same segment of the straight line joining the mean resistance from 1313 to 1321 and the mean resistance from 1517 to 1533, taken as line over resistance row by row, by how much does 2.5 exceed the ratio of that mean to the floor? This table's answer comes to 1.75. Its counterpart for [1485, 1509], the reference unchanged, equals 1.76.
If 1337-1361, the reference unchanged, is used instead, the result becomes 1.74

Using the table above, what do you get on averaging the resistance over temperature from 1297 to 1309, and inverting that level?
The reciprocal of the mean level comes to 0.739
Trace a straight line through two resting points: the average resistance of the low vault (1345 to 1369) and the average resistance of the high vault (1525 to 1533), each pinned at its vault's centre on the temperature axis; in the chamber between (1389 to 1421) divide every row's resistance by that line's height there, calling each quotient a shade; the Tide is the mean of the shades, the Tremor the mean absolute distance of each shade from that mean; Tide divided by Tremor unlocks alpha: 546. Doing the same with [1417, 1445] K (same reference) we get 194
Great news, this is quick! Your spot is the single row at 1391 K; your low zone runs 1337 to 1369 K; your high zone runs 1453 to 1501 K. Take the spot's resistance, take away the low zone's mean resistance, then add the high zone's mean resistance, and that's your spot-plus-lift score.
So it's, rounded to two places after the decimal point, 1.36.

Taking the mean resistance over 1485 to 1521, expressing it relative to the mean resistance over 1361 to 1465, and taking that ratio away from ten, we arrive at 8.98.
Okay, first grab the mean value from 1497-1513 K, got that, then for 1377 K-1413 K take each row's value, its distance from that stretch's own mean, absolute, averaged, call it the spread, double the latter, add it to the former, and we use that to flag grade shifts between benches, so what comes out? 1.37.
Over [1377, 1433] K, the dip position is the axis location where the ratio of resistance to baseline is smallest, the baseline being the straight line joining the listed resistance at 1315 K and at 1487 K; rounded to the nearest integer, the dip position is 1431 K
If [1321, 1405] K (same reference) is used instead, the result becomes 1343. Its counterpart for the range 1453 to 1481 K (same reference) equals 1467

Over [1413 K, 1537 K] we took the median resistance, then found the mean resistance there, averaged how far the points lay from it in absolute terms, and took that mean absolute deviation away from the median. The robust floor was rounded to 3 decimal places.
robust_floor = 1.348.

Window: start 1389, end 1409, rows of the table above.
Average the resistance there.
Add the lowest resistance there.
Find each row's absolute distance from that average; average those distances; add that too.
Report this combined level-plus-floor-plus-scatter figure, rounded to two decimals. 2.68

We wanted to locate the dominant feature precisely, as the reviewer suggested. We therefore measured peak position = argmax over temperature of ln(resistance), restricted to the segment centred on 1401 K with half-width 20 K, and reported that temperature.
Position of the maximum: 1383 K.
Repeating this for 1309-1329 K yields 1323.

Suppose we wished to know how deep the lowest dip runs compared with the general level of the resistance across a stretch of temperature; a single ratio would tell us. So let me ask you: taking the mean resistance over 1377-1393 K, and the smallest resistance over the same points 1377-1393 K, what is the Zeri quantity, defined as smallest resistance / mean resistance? 0.997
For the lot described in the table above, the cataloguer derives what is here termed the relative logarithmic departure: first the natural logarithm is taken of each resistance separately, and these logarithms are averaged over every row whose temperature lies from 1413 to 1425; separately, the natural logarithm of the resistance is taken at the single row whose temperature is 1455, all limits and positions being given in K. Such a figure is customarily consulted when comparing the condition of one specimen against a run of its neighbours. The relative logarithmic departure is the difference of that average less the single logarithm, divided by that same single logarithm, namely -0.012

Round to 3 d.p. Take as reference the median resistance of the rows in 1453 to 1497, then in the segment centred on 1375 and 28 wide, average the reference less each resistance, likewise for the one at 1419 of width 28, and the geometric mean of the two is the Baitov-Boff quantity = 0.010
